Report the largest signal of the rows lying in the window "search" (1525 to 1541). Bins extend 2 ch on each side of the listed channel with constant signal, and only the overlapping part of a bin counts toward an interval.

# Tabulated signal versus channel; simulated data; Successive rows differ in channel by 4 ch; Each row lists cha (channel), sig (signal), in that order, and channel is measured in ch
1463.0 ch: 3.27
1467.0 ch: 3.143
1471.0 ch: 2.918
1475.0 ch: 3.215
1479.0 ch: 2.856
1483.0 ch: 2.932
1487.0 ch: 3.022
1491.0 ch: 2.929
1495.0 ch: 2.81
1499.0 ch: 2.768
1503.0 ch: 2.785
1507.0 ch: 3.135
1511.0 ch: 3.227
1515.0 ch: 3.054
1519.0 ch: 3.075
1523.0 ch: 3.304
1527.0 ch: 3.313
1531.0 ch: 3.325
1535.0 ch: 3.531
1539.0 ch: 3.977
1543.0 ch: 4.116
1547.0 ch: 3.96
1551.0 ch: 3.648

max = 3.977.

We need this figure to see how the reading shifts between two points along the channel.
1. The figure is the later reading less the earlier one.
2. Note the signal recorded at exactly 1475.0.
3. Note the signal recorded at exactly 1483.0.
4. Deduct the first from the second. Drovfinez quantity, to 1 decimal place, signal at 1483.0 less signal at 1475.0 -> -0.3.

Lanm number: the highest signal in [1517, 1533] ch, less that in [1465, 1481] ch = 0.11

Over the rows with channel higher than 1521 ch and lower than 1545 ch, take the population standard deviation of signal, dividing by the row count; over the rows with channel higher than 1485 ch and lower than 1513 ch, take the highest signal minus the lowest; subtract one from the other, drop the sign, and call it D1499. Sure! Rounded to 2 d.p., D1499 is 0.13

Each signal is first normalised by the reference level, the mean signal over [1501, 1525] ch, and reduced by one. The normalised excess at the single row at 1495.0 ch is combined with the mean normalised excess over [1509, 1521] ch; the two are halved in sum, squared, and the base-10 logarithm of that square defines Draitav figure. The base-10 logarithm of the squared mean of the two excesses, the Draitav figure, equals -2.7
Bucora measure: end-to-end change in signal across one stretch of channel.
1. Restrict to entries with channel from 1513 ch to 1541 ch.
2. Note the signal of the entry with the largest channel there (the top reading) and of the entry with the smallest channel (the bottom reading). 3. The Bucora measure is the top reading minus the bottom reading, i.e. 0.92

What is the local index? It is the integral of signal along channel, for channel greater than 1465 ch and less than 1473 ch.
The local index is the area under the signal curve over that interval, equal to 24.2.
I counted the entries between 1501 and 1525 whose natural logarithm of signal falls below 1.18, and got 5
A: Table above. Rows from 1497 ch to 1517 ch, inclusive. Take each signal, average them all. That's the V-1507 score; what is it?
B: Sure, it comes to 2.99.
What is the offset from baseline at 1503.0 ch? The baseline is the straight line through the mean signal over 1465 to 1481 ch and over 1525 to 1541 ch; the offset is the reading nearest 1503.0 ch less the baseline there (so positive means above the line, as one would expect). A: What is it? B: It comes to -0.50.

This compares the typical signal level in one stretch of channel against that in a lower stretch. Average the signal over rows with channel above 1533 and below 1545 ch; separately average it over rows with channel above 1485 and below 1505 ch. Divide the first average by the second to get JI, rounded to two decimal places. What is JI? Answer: 1.35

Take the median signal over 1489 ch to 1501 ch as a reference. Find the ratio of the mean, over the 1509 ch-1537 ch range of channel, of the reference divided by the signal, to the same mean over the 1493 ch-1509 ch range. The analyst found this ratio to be 0.88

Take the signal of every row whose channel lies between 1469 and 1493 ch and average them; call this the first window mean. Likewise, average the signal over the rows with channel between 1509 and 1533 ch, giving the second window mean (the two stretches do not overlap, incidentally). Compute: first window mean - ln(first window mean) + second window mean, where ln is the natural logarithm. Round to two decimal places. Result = 5.10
